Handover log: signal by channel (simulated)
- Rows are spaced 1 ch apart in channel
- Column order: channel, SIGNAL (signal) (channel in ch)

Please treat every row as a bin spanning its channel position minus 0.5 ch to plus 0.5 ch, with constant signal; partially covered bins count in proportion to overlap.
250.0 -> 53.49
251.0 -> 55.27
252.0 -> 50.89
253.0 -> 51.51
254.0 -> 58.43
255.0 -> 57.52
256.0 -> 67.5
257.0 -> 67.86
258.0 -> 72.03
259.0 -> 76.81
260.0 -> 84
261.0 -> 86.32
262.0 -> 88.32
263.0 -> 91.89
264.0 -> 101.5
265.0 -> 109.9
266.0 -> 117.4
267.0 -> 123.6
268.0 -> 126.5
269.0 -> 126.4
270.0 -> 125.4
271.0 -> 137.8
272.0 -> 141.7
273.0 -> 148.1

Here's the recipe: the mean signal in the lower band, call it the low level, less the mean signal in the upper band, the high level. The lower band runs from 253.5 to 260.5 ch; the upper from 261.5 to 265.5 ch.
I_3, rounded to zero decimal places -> -29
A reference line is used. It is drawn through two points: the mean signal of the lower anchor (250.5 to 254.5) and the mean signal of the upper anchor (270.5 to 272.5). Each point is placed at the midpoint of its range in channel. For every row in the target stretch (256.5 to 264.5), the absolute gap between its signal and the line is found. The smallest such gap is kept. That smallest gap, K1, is 3.9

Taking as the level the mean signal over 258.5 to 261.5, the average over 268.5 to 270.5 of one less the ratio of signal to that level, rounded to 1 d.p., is -0.5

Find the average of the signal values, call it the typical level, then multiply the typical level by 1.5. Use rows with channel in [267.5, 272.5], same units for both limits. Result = 197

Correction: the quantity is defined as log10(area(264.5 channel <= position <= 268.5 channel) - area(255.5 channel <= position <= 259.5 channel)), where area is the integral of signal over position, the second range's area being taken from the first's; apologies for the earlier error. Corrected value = 2.29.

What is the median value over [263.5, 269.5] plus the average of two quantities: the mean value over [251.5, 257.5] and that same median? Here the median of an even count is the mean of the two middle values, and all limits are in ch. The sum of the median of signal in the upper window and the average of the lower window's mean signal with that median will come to 210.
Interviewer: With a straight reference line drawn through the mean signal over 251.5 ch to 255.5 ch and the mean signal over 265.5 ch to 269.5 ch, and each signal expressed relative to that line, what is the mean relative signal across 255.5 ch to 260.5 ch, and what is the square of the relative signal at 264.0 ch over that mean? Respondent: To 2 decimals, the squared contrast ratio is 0.99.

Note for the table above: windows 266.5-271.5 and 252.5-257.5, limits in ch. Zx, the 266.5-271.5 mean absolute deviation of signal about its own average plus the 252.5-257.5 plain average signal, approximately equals 65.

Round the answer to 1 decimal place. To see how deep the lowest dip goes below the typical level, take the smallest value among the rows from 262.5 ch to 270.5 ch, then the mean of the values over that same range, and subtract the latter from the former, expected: -23.4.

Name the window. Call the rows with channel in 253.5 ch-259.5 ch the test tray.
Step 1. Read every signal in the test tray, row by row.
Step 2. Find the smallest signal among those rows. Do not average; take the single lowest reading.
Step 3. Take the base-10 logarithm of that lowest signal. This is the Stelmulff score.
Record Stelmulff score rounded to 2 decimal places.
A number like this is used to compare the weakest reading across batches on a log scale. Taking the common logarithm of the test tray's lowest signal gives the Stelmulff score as 1.76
